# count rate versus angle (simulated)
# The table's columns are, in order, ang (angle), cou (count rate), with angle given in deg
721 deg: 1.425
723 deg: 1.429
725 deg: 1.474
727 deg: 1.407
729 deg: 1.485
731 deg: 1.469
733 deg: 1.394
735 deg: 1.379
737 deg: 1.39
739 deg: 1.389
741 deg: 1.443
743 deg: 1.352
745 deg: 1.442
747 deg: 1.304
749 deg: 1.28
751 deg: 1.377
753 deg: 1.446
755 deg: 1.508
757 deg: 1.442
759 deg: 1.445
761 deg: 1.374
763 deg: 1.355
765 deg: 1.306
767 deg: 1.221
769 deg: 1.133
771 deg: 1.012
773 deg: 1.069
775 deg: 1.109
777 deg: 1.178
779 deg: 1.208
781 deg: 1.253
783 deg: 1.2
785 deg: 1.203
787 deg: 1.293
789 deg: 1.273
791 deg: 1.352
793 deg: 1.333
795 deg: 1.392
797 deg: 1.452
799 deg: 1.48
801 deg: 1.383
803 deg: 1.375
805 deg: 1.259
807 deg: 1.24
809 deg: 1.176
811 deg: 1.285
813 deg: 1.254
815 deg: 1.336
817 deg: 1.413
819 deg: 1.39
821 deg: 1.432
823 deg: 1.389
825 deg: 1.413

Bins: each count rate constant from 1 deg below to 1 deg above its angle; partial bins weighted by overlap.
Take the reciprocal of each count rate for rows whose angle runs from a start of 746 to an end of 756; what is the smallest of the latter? 0.66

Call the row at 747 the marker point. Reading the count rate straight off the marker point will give 1.304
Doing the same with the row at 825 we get 1.413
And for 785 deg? 1.203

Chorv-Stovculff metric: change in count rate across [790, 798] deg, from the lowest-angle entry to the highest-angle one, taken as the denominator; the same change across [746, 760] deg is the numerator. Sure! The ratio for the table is 1.4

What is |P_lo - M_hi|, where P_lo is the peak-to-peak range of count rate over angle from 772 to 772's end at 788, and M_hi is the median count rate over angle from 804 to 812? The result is 1.03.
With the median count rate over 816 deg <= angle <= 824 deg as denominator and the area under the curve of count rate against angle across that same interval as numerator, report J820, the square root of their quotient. 2.83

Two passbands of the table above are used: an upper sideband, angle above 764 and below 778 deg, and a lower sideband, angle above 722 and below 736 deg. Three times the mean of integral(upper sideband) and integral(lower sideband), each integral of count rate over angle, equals 54.2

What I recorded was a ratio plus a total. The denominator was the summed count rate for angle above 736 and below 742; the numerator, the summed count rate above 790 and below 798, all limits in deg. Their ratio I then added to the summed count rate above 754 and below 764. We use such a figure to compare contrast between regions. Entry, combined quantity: 8.4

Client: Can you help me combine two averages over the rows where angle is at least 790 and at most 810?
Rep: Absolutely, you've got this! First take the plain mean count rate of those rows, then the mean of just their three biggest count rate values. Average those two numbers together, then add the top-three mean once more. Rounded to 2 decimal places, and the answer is 2.83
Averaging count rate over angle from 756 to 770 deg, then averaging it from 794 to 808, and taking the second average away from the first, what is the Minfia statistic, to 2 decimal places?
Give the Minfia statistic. -0.04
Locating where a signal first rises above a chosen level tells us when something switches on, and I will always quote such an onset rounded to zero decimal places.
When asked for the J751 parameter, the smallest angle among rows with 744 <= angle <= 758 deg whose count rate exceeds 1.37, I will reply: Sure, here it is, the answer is 745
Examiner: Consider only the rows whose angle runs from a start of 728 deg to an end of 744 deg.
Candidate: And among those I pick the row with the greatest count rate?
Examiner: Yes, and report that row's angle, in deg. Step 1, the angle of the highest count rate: 729 deg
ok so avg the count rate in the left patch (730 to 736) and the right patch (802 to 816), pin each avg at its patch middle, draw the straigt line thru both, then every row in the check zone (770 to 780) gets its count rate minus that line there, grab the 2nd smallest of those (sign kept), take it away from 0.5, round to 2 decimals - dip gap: 0.77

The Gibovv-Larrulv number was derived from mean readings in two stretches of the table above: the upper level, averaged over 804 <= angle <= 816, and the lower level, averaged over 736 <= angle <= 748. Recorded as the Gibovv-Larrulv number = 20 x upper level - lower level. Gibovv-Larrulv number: 23.8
